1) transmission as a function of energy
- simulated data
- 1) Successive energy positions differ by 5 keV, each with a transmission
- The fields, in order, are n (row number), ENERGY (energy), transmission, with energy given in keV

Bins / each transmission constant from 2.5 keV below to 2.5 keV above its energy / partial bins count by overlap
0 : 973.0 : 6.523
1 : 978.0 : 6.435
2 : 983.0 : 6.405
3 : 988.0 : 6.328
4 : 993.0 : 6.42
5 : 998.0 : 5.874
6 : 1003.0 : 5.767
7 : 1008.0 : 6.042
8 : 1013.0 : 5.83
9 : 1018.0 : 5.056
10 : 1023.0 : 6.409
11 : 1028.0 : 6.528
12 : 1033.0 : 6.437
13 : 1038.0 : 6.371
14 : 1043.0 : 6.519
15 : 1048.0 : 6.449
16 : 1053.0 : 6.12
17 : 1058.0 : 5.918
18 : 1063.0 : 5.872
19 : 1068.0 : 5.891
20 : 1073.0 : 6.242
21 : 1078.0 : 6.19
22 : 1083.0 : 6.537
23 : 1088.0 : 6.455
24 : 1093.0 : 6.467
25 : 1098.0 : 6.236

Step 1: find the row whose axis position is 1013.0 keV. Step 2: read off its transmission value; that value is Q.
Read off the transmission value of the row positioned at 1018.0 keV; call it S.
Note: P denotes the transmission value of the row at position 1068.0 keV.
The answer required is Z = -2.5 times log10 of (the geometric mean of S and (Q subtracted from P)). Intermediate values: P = 5.891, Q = 5.83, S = 5.056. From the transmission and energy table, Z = 0.6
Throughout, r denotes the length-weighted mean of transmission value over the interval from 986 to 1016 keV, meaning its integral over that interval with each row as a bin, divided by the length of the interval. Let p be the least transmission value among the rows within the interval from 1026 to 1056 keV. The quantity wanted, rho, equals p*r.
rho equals 36.9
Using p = 6.12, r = 6.02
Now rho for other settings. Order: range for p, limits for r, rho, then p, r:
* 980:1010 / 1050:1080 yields 34.9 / 5.767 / 6.04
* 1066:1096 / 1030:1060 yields 37.2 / 5.891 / 6.31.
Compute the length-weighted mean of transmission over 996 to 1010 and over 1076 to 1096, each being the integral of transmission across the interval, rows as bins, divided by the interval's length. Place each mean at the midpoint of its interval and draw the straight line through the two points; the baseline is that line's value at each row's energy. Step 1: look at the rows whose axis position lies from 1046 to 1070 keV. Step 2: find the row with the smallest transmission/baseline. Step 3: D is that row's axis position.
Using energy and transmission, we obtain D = 1068.0 keV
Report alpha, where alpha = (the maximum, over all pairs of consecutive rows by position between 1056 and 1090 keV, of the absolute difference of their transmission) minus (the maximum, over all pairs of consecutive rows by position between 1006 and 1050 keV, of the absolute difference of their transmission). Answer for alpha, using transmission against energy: -1.0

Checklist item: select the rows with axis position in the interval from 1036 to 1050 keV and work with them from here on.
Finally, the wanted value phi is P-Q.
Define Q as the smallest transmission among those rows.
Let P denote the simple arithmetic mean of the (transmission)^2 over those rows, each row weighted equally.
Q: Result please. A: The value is 35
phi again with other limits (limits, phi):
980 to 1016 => 31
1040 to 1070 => 32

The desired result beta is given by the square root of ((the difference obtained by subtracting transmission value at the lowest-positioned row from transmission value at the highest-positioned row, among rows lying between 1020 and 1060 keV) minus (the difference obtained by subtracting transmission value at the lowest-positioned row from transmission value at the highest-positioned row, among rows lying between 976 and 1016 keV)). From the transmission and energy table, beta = 0.3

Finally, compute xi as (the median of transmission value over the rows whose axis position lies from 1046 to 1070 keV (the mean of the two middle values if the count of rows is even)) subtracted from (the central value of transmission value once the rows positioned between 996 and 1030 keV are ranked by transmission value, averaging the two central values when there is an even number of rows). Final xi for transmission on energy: -0.04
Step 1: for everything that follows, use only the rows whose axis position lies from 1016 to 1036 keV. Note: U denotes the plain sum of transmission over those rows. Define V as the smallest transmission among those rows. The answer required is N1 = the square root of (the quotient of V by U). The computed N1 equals 0.455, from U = 24.4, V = 5.056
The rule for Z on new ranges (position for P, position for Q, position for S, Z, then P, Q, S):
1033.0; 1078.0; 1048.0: -0.3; 6.437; 6.19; 6.449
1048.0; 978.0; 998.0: 1.4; 6.449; 6.435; 5.874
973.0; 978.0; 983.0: 0.3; 6.523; 6.435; 6.405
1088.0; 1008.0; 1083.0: -0.5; 6.455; 6.042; 6.537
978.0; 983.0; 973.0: 0.9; 6.435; 6.405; 6.523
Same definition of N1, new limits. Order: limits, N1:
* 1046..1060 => 0.566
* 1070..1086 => 0.571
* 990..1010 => 0.489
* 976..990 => 0.575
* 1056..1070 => 0.576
